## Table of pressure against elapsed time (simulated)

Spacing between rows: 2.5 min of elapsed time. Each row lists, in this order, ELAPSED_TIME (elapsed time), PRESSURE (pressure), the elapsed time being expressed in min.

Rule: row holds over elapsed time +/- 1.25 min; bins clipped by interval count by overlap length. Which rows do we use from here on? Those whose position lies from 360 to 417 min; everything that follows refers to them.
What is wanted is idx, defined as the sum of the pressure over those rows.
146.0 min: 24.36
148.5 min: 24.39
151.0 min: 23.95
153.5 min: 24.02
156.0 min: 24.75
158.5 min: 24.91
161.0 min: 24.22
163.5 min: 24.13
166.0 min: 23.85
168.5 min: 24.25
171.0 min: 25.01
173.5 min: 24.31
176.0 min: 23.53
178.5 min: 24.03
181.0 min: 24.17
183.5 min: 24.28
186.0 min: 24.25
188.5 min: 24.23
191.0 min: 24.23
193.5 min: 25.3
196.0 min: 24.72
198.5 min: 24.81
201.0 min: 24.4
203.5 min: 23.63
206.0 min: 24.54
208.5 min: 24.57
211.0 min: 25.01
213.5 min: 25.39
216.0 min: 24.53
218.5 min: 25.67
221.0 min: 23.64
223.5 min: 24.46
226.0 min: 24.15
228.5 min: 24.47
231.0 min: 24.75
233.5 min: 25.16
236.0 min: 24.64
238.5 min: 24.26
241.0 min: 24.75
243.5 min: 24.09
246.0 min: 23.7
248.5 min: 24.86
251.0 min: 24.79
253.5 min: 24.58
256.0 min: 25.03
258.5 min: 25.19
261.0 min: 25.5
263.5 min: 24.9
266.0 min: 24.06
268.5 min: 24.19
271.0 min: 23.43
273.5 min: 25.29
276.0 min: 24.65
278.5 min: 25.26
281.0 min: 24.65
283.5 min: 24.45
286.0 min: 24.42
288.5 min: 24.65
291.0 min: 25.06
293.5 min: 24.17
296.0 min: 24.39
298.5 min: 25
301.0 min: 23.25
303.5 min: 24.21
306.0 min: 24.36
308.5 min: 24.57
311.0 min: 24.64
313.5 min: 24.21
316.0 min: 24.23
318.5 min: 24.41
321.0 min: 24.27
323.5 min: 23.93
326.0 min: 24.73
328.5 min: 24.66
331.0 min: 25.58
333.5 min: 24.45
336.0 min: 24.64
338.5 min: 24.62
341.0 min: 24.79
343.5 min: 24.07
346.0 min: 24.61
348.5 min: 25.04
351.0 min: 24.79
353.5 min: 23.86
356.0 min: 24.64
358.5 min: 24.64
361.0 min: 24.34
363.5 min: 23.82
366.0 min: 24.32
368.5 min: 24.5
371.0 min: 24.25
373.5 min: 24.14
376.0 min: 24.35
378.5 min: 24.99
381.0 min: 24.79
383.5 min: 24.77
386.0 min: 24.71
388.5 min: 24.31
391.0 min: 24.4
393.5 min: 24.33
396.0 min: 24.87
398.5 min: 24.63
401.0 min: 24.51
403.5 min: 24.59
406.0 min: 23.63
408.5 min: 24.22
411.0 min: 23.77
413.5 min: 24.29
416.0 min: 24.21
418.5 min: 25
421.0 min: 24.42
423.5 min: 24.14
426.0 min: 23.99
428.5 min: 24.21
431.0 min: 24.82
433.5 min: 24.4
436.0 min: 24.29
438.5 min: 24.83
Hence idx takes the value 561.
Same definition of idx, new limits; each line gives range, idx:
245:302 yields 565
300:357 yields 563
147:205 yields 559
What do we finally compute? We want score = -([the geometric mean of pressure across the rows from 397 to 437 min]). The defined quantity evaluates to -24.3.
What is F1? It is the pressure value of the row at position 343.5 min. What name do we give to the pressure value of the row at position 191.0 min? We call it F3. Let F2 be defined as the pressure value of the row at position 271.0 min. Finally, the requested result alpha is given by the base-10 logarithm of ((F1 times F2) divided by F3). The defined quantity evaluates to 1.37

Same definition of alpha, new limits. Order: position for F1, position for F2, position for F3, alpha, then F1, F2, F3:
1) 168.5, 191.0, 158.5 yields 1.37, 24.25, 24.23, 24.91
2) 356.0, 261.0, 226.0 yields 1.42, 24.64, 25.5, 24.15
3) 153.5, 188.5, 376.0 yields 1.38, 24.02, 24.23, 24.35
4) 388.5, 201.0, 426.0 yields 1.39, 24.31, 24.4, 23.99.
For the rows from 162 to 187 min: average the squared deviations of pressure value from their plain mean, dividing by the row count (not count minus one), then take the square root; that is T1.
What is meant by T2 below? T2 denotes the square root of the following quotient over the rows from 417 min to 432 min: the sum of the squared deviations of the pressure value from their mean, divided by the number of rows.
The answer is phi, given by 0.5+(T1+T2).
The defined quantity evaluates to 1.22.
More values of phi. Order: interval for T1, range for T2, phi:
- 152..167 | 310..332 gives 1.33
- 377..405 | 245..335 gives 1.23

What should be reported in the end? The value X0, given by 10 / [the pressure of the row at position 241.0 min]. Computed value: 0.404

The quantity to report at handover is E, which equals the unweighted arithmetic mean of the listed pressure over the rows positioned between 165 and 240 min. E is 24.5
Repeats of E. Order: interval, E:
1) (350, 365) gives 24.3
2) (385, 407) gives 24.4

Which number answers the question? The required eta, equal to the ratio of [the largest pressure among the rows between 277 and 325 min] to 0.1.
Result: 253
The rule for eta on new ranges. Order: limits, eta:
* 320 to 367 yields 256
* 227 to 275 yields 255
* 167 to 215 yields 254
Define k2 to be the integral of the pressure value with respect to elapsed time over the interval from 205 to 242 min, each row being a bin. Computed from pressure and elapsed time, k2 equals 913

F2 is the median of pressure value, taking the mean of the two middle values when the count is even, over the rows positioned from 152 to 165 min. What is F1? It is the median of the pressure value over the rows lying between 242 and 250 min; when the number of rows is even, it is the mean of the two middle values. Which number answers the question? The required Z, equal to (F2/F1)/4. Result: 0.251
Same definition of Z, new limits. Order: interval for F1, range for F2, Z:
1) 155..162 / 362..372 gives 0.245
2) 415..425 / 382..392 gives 0.252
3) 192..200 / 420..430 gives 0.244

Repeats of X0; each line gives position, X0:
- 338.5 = 0.406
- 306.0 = 0.411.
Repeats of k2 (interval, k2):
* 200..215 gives 369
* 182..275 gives 2286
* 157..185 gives 679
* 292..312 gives 487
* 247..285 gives 939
